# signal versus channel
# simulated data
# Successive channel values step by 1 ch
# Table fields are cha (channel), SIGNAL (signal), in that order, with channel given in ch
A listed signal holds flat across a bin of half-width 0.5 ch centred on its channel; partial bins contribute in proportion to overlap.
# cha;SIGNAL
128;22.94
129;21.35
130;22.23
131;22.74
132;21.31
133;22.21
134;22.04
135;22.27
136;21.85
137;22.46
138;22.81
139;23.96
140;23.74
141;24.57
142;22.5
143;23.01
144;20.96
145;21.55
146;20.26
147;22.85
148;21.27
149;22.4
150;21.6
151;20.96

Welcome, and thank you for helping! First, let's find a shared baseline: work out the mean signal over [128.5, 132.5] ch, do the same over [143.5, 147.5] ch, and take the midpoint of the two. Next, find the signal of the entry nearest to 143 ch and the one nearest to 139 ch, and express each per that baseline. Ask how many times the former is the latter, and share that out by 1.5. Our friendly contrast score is 0.640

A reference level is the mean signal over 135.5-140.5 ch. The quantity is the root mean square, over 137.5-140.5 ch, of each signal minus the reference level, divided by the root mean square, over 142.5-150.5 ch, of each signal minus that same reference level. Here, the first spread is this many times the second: 0.5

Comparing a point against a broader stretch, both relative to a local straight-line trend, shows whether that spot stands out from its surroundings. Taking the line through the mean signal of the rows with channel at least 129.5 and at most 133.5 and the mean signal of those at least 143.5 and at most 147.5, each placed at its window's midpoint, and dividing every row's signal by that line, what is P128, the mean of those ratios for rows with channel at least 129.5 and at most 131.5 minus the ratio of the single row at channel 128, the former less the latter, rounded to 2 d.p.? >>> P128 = -0.01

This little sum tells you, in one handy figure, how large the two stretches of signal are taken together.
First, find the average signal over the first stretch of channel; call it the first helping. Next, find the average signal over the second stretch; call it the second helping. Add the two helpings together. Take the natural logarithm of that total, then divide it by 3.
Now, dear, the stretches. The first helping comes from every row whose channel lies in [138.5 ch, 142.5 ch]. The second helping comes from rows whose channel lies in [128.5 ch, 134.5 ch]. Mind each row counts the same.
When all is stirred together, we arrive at 1.27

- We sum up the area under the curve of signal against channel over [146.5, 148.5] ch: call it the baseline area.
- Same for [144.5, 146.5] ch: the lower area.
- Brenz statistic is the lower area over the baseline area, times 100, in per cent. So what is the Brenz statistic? 95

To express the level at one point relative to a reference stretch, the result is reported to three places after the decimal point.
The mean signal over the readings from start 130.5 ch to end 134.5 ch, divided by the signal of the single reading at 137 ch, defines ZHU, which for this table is 0.983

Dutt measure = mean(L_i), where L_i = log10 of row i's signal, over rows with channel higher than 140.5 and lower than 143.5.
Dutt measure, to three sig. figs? 1.37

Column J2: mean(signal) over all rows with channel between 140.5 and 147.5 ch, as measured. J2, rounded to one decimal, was 22.2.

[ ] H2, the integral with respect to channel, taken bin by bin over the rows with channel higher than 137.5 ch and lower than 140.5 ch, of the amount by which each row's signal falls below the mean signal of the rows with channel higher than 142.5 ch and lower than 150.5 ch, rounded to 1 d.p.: -5.3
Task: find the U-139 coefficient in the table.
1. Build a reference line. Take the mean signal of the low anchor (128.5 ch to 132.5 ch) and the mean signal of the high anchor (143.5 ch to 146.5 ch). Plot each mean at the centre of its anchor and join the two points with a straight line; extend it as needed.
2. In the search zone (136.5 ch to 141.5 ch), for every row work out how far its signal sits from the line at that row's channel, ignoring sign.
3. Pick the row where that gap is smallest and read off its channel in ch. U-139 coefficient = 137 ch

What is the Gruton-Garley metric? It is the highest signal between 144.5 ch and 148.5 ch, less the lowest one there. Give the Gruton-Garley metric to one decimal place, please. 2.6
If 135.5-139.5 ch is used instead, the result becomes 2.1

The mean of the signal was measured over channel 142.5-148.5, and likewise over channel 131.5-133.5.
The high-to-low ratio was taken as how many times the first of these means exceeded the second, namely 0.99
